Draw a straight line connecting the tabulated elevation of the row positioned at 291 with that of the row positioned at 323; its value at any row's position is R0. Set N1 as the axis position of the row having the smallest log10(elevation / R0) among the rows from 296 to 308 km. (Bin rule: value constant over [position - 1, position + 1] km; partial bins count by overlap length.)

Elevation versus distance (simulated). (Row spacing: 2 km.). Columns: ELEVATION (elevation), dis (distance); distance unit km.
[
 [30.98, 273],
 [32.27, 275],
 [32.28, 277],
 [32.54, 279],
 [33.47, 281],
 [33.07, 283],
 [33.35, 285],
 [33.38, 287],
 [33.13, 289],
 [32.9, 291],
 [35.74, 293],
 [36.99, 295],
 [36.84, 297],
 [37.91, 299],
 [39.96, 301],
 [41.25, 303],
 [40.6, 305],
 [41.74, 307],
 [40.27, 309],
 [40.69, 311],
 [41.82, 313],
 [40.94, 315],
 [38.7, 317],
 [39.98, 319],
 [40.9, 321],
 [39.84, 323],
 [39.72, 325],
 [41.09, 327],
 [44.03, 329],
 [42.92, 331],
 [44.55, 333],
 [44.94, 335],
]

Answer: 297 km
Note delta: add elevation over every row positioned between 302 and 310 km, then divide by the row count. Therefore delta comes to 41.0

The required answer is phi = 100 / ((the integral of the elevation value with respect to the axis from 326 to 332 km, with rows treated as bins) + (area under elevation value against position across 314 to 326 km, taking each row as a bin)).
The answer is 0.14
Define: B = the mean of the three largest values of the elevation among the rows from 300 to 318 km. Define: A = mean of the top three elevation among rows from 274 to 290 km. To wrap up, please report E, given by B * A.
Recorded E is 1390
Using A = 33.4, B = 41.6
